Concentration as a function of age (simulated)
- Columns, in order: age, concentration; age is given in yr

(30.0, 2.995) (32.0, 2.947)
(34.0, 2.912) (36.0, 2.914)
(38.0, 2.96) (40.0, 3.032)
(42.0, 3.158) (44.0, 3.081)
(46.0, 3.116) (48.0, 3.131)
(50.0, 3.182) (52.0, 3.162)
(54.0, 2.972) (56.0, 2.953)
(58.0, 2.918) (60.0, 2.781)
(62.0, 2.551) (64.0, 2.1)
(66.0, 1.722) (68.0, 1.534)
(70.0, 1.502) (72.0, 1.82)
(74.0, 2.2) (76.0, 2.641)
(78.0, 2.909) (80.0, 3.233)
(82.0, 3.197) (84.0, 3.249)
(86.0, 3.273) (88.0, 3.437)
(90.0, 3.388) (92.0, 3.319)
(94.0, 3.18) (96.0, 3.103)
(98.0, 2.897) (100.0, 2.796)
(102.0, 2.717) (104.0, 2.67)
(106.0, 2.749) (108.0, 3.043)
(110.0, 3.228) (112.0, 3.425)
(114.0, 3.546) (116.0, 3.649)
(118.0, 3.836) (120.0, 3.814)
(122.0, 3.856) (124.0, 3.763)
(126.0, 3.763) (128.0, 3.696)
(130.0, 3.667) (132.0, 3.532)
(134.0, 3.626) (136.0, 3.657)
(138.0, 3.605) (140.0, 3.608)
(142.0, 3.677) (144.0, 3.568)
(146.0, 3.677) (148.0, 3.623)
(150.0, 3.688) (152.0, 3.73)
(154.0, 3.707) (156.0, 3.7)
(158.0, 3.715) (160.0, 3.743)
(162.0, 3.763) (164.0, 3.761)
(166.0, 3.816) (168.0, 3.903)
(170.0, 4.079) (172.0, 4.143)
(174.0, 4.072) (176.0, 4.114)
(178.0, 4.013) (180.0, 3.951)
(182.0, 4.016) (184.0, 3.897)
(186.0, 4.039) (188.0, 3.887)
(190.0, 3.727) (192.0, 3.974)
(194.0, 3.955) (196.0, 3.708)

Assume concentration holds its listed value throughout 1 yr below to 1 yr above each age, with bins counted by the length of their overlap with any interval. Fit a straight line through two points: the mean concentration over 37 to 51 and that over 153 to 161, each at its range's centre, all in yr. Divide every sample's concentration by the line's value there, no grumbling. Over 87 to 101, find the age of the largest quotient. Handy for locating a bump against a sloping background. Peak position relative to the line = 88.0 yr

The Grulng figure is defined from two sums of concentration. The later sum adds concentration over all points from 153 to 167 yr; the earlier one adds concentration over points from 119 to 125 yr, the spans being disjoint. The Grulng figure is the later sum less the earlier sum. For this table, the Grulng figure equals 15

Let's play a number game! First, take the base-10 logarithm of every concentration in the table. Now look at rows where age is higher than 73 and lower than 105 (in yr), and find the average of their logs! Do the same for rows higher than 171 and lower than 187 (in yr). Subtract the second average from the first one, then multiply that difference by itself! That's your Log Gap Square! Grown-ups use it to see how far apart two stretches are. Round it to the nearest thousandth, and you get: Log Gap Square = 0.017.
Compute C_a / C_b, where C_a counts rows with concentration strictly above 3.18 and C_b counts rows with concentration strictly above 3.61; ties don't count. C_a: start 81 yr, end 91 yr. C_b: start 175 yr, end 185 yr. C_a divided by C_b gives 1.0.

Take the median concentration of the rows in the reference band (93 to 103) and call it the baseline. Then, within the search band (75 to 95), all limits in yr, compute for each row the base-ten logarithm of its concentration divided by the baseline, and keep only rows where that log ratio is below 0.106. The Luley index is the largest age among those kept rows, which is 94.0 yr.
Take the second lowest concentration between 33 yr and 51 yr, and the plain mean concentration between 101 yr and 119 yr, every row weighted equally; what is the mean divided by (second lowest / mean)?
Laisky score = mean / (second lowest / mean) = 3.5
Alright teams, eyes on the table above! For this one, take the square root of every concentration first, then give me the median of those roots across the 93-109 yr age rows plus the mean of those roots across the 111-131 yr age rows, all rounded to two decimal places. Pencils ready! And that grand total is 3.61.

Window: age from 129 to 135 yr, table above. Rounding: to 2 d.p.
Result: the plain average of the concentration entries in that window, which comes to 3.61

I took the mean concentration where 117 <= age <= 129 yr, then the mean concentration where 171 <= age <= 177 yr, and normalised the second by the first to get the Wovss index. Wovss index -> 1.08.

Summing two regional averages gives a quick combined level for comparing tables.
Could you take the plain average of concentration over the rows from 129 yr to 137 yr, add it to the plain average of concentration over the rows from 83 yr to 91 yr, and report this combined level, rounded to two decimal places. 6.96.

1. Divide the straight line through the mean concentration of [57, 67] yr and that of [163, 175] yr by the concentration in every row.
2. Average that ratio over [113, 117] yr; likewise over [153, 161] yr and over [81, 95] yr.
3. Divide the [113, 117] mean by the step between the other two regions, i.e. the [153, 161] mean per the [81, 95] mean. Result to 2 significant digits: 0.74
